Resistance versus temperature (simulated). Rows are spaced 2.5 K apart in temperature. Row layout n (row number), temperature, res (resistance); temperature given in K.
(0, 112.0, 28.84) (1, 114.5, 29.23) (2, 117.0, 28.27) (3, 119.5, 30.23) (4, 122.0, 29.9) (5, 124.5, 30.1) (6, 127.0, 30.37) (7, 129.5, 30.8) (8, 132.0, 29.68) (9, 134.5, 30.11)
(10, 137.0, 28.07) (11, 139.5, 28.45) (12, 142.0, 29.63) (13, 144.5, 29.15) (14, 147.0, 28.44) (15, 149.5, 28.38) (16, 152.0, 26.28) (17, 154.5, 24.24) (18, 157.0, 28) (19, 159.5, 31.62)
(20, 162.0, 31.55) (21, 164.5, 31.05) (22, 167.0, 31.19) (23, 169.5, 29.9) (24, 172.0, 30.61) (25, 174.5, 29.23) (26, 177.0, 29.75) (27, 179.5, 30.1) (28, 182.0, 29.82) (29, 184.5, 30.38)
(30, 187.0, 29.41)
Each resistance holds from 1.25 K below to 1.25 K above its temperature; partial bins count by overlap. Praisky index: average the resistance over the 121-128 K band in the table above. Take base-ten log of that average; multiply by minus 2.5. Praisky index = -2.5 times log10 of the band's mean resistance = -3.70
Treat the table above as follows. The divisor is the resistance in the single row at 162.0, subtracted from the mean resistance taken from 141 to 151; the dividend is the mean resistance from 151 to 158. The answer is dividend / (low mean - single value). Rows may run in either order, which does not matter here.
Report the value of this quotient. -10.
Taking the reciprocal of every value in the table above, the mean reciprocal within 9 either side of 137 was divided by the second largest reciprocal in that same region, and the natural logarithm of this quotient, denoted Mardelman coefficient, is -0.032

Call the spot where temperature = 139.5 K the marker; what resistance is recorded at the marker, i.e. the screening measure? 28.45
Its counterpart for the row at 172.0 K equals 30.61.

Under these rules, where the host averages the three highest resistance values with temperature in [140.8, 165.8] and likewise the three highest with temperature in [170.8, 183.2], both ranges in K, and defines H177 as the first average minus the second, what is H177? 1.2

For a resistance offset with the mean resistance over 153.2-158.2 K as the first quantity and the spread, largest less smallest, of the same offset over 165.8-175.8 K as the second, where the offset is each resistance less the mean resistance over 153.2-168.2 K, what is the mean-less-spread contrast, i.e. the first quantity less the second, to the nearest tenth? -5.4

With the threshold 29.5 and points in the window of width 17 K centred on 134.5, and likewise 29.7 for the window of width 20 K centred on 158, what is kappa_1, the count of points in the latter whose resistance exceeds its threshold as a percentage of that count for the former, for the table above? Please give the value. 80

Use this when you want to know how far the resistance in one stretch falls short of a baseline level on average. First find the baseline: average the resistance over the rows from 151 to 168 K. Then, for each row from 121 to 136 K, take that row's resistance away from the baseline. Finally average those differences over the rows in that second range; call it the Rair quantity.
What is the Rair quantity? -1.0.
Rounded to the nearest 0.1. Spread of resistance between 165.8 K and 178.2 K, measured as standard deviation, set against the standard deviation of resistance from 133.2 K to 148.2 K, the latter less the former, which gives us 0.0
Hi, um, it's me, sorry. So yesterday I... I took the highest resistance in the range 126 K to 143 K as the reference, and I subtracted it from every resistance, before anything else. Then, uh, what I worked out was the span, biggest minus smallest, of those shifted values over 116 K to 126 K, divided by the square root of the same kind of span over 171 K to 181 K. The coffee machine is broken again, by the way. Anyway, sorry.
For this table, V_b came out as 1.7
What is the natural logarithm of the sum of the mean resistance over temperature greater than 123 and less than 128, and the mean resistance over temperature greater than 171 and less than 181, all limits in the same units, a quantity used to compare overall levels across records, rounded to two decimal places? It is 4.10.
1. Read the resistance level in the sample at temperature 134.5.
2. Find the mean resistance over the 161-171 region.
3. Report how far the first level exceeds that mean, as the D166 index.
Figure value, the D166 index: -0.8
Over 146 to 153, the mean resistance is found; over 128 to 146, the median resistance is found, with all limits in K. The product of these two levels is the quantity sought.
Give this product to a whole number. 821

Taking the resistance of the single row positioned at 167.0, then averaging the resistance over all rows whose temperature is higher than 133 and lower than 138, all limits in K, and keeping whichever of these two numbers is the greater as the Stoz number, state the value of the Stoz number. 31.2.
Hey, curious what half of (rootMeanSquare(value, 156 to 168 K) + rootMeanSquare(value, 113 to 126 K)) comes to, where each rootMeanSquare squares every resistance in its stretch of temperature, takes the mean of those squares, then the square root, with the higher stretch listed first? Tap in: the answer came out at 30.1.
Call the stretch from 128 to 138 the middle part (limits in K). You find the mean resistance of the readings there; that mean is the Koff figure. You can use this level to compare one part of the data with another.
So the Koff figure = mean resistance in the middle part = 29.7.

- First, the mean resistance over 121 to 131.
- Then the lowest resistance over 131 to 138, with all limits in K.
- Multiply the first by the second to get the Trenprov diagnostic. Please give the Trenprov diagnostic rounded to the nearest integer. 850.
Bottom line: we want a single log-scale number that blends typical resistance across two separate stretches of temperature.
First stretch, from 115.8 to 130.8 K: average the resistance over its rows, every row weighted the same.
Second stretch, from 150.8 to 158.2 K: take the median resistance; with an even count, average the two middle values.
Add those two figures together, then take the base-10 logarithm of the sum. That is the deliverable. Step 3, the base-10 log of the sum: 1.75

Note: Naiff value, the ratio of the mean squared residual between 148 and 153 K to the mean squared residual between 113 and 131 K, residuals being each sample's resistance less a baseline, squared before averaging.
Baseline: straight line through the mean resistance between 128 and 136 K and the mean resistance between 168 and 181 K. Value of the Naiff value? 10.4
